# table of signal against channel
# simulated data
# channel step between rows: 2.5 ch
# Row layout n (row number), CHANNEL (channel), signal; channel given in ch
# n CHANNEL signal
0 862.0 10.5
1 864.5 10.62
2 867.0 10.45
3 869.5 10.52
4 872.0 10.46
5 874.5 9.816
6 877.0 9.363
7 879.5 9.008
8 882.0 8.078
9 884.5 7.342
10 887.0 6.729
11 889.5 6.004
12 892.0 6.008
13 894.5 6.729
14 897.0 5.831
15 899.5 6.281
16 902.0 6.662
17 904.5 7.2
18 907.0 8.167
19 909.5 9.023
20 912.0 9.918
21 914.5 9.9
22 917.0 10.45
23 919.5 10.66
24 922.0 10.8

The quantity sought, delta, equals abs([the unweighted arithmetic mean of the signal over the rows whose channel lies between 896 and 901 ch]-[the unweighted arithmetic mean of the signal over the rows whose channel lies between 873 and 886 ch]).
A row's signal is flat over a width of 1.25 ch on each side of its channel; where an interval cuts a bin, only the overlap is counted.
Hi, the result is 2.7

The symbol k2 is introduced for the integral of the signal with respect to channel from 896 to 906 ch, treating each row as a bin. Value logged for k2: 66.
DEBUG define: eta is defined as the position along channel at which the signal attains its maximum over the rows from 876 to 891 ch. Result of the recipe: 877.0 ch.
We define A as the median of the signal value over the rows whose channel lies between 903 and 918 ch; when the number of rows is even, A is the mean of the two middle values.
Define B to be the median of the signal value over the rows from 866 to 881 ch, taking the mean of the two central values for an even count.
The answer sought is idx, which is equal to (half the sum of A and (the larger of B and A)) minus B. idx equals 0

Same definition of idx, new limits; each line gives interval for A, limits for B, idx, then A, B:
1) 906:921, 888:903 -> 4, 9.9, 6.1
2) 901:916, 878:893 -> 2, 8.6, 7.0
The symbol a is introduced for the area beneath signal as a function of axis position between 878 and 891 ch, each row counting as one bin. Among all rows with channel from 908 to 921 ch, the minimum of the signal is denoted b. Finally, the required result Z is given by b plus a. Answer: 106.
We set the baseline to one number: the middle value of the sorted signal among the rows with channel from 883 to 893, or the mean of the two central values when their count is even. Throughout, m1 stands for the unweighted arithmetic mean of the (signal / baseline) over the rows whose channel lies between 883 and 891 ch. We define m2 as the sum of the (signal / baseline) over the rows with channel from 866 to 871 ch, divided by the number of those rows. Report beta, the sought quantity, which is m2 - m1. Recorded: 0.6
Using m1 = 1.05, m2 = 1.6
